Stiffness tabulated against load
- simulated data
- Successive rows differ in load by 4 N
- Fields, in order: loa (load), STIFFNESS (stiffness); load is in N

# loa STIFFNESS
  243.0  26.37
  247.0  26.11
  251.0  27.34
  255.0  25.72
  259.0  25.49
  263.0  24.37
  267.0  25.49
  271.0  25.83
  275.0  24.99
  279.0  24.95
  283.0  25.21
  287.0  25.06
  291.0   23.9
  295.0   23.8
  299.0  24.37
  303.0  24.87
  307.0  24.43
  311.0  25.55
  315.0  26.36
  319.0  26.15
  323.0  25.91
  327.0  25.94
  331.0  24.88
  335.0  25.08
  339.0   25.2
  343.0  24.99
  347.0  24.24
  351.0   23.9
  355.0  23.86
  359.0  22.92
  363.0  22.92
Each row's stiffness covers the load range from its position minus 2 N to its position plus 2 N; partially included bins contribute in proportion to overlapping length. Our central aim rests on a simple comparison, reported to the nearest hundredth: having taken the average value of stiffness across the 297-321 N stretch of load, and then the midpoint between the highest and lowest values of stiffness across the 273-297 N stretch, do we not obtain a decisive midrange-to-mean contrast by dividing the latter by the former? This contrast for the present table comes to 0.97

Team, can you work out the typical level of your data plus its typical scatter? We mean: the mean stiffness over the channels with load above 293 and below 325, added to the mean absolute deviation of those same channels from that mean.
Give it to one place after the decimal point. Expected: 26.0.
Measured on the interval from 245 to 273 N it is 26.3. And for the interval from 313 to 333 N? 26.2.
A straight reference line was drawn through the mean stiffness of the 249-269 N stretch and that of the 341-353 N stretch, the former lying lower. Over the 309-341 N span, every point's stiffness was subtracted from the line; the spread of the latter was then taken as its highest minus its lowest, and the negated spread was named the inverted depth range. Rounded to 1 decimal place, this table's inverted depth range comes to -1.2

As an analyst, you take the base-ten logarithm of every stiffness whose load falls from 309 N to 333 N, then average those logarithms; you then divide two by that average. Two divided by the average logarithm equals 1.42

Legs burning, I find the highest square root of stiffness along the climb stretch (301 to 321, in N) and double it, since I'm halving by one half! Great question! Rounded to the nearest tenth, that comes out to 10.3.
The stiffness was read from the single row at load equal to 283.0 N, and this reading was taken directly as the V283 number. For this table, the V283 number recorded 25.21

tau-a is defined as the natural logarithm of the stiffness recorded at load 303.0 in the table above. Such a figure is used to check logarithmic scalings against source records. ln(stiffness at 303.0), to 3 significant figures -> 3.21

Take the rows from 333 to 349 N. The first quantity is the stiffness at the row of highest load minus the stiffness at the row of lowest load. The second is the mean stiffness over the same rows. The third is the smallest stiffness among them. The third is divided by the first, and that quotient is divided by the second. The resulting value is -1.2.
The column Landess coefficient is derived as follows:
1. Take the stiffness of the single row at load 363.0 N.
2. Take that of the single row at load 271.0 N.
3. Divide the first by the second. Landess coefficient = 0.89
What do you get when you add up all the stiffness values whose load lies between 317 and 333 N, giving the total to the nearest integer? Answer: 103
